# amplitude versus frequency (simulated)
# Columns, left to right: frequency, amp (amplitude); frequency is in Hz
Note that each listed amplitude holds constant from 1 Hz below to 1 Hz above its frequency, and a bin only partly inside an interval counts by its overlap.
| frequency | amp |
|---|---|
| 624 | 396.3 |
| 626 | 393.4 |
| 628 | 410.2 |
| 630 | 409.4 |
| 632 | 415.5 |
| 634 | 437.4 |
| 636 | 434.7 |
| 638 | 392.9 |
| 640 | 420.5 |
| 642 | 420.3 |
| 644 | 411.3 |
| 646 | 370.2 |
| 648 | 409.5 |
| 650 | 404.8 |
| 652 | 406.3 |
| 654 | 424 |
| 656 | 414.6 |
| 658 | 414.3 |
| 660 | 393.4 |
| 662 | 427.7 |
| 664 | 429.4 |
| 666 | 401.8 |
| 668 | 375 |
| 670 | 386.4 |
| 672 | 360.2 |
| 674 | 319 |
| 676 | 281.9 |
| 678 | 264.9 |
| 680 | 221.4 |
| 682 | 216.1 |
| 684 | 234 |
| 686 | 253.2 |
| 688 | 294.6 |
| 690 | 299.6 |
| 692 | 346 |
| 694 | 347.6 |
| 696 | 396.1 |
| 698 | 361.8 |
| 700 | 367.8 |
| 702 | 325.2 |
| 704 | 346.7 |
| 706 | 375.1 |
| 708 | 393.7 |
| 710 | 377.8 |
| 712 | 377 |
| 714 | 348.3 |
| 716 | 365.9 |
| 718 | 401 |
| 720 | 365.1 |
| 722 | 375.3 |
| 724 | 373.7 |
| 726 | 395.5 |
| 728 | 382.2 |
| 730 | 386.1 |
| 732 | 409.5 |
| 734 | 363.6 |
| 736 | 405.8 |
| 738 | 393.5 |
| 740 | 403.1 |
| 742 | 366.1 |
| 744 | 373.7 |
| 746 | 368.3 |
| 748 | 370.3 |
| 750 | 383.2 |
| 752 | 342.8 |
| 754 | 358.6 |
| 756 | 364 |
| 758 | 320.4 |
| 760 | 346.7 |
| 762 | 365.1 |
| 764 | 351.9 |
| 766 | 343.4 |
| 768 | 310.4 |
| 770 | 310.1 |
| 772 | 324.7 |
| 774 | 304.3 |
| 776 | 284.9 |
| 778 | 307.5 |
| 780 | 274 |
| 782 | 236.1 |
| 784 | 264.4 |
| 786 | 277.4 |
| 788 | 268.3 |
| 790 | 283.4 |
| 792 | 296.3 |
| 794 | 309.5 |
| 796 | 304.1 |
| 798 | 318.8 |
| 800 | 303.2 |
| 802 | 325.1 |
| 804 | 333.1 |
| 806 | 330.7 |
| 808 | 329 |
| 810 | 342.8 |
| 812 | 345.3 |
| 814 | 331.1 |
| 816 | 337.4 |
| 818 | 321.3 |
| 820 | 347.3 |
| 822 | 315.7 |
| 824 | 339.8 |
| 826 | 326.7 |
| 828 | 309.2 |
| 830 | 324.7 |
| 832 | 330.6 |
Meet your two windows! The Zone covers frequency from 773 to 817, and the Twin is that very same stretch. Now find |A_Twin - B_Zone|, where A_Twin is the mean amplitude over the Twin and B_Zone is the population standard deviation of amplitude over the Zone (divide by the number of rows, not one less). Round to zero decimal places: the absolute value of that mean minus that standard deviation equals 276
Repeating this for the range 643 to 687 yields 283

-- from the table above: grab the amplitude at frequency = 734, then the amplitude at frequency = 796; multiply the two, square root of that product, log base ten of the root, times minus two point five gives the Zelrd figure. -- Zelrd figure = -6.30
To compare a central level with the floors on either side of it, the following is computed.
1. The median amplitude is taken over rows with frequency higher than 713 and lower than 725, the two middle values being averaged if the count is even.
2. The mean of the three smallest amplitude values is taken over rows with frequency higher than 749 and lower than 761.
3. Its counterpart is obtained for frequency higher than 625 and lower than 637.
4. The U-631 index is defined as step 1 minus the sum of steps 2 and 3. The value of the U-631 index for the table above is -371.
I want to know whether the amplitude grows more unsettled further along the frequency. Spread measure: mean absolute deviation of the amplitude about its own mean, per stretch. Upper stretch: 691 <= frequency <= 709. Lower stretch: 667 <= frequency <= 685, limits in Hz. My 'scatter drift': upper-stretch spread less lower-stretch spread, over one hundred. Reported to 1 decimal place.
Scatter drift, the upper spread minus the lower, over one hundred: -0.4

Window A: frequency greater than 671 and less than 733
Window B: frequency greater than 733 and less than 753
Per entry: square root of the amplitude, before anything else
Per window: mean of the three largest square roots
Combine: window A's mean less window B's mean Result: 0.0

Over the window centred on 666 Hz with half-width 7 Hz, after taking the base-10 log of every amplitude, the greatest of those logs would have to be 2.63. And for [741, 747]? 2.57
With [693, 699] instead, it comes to 2.60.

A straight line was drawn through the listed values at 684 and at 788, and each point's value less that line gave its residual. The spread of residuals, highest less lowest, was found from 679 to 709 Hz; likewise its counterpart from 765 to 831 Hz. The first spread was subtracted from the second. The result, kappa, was -63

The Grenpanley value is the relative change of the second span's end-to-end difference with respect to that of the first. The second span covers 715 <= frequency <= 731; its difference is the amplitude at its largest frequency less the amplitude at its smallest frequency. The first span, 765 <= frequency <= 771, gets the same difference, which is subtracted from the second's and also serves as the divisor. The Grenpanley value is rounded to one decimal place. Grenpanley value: -1.6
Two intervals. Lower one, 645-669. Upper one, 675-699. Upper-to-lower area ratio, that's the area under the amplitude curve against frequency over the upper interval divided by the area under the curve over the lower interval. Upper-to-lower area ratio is 0.72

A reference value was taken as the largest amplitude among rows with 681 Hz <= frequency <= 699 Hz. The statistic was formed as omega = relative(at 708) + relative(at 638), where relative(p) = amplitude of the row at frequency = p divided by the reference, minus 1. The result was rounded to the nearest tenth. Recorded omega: 0.0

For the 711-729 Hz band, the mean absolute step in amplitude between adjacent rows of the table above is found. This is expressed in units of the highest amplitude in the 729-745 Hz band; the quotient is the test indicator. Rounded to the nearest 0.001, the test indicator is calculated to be 0.050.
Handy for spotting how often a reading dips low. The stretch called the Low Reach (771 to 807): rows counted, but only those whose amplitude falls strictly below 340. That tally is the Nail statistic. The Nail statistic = 18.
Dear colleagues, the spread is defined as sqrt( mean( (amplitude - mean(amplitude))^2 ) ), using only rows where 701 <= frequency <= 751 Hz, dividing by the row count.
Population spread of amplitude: 19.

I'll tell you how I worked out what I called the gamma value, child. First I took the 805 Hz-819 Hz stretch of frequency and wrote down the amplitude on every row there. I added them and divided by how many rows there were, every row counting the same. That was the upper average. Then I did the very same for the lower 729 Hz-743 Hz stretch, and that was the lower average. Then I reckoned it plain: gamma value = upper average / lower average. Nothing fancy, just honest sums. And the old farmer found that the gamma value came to 0.86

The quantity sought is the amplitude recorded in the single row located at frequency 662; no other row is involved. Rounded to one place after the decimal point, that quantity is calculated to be 427.7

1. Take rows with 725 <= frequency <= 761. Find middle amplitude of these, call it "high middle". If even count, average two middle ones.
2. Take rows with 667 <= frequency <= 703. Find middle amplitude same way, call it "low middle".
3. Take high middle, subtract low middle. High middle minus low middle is 50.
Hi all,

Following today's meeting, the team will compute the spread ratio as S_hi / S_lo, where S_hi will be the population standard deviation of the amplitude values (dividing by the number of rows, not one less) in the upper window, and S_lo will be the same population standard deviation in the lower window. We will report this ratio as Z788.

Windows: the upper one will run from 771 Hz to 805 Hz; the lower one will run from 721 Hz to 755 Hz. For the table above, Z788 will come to 1.4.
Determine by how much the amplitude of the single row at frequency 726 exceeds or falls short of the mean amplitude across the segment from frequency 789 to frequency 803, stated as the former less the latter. 90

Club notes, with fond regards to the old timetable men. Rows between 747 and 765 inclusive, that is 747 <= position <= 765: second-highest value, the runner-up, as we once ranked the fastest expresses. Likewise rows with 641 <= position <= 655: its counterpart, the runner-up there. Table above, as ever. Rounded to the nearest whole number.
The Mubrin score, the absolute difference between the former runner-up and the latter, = 50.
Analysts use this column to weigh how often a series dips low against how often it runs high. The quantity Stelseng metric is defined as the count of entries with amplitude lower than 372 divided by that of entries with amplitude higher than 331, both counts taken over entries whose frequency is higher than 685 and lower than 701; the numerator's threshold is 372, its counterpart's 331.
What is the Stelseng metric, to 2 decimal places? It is 1.40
